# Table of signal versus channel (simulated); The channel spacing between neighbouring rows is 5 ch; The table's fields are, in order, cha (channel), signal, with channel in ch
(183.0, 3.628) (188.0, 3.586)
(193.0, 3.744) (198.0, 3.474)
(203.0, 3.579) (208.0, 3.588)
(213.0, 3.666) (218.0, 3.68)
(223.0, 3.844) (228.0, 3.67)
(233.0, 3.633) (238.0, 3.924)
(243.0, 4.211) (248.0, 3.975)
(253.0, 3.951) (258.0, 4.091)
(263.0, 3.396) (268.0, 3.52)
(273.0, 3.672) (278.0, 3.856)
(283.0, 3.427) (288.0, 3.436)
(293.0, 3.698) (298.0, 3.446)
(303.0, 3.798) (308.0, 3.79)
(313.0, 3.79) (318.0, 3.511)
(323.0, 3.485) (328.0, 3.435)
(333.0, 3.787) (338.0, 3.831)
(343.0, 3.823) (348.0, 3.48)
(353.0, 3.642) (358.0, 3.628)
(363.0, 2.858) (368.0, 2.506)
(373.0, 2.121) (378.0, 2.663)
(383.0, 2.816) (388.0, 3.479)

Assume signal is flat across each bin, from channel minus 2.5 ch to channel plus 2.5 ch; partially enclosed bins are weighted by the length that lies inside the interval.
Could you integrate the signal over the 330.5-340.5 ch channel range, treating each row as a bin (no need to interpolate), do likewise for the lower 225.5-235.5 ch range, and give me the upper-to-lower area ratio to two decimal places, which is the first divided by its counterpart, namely 1.04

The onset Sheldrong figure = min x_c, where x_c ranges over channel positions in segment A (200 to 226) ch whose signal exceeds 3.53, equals 203.0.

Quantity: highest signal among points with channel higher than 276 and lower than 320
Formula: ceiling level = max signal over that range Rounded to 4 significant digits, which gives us 3.856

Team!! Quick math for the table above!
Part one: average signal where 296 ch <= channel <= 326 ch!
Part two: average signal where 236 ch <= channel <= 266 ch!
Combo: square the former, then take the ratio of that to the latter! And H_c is 3.4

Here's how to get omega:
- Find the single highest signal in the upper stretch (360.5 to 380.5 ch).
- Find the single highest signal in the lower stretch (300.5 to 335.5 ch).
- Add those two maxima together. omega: 6.66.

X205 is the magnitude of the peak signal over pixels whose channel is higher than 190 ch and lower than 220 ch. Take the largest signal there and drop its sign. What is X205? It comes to 3.7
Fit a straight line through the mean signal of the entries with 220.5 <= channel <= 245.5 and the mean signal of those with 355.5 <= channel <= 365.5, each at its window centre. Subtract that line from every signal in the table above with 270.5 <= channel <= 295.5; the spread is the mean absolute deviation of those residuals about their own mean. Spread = 0.14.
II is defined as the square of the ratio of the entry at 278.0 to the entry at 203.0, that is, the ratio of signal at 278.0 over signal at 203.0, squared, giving 1.16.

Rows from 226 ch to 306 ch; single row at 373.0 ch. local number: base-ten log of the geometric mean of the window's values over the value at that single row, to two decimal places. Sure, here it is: 0.24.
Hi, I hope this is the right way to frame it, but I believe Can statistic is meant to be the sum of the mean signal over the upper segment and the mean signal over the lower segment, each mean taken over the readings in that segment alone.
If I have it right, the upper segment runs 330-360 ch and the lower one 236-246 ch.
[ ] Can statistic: 7.77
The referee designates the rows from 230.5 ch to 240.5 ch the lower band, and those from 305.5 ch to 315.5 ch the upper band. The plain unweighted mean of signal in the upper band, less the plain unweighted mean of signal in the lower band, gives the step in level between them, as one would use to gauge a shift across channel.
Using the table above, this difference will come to 0.01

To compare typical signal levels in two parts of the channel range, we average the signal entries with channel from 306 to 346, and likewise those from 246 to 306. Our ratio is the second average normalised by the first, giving 1.00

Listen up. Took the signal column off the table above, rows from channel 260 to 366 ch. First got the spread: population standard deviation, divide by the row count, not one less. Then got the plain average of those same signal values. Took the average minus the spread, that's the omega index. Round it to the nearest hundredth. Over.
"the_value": 3.36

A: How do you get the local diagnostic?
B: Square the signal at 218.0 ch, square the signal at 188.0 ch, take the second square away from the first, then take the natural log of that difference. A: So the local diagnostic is -0.4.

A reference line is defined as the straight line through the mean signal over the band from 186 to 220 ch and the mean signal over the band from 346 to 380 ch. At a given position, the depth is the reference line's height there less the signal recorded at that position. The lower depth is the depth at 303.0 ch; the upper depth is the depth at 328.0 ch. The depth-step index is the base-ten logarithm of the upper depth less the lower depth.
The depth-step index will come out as -0.58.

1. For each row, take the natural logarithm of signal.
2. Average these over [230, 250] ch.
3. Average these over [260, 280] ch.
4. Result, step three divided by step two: 0.94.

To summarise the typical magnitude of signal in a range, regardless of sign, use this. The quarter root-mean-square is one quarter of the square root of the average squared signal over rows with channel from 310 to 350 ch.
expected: 0.912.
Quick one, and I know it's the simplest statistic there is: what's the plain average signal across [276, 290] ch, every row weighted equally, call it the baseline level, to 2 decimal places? 3.57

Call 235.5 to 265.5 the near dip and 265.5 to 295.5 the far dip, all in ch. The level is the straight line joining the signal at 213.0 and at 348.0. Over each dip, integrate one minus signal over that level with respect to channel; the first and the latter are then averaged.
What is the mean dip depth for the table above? -1.4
